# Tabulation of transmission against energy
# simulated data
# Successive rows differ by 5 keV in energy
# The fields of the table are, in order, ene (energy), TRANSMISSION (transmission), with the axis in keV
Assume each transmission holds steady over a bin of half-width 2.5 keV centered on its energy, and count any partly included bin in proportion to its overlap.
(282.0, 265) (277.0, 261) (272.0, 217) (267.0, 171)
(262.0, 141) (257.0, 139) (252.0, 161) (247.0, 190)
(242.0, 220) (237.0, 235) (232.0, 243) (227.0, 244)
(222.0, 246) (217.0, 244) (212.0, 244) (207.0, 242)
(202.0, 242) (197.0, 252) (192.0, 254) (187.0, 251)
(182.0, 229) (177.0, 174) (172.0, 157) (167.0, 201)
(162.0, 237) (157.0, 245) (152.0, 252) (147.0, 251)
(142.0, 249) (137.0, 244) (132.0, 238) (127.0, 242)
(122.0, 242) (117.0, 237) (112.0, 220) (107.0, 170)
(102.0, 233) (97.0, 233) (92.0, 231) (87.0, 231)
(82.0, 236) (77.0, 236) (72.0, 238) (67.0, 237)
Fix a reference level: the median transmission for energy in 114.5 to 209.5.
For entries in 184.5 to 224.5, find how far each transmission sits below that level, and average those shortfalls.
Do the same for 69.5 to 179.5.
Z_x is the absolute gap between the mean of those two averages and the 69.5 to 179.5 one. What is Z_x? 9.9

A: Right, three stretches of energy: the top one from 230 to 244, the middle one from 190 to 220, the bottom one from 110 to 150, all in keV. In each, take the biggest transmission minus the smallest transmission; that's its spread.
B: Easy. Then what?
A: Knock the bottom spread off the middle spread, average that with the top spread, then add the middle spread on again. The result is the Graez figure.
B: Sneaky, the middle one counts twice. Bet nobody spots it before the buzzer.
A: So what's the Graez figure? 14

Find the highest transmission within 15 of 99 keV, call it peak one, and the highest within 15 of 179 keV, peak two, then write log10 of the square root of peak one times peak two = 2.386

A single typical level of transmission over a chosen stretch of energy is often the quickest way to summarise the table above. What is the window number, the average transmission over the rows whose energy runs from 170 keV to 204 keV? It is 223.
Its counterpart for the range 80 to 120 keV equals 224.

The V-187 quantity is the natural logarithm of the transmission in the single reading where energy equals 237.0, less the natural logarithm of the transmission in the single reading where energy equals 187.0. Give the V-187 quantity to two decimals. -0.07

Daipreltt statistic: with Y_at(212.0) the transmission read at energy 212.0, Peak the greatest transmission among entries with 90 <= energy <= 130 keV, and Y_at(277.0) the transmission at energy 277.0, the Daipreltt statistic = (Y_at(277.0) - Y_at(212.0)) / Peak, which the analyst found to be 0.070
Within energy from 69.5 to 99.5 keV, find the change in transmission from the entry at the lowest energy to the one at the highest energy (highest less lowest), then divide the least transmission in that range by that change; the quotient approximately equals -46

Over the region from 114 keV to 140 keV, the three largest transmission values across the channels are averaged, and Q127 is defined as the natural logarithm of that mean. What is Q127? 5.49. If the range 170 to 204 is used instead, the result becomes 5.53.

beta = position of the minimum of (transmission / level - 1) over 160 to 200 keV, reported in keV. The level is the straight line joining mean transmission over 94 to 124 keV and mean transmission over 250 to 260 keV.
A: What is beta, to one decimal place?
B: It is 172.0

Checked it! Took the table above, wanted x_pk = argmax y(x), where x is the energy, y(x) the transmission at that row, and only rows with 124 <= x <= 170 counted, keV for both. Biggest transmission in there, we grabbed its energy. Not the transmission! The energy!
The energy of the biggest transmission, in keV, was 152.0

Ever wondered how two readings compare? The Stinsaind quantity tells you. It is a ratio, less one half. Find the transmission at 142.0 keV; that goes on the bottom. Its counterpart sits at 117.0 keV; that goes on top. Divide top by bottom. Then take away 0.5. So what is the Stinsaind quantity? 0.45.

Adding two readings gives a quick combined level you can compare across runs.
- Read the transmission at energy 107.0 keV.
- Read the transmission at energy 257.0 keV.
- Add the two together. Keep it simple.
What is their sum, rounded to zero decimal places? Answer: 309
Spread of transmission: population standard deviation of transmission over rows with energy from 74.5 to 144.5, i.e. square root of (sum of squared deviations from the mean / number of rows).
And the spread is 18.4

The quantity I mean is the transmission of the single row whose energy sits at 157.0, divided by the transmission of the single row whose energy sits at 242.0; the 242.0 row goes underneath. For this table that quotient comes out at 1.11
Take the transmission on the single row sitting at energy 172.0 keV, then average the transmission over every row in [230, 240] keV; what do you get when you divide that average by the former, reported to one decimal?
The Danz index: 1.5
